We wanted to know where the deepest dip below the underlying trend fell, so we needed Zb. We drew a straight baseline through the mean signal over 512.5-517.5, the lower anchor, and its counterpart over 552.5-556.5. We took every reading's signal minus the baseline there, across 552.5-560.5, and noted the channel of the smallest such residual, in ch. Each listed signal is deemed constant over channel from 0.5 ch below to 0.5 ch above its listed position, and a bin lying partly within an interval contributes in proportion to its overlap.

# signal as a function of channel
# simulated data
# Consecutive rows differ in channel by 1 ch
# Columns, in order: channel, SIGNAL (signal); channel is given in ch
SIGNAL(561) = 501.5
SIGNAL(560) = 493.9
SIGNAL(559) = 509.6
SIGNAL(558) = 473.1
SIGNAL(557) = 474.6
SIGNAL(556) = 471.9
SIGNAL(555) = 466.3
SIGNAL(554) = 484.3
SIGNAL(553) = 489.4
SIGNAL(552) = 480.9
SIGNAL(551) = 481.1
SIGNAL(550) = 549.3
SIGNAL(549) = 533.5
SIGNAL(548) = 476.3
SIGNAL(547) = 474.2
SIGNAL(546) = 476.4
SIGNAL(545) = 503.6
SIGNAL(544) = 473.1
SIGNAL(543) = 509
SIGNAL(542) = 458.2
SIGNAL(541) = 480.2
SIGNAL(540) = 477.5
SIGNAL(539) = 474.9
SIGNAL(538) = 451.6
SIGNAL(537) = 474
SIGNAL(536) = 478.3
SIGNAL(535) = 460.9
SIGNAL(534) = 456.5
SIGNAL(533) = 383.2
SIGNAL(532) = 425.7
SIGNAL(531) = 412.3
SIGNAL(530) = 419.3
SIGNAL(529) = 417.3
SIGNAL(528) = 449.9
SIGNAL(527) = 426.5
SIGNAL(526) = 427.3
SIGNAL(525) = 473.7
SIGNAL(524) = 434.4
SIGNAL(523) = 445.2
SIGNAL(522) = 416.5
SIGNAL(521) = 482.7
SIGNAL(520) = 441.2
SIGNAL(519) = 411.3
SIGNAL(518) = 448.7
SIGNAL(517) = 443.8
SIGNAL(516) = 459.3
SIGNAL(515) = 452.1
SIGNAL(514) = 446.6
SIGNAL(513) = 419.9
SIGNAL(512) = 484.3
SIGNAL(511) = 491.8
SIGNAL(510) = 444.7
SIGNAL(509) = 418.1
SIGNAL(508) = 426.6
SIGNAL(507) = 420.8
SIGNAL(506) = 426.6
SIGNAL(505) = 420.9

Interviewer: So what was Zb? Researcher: 555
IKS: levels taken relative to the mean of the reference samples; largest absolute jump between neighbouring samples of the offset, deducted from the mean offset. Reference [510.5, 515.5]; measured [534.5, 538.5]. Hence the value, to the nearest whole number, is -15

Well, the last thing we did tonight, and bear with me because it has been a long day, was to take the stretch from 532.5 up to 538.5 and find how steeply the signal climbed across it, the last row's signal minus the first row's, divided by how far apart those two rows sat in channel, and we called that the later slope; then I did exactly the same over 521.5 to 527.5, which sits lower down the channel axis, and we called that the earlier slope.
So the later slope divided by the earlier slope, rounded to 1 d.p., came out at 6.8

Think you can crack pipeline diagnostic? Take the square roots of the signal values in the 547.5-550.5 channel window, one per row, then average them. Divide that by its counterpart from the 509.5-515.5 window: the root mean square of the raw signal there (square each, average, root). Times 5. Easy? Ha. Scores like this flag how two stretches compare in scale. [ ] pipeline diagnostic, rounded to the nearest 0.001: 0.249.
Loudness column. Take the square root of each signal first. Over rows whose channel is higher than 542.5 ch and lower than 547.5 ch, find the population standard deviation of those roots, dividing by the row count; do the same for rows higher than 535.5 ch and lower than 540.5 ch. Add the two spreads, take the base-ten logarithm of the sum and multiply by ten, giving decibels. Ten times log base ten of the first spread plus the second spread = -2.3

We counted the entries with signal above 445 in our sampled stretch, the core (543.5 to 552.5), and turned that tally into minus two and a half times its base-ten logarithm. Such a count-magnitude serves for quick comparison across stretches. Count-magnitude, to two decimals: -2.39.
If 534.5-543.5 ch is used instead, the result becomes -2.39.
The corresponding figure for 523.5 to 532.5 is -0.75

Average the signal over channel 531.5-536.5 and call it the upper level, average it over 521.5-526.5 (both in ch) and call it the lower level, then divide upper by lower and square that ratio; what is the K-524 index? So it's 1.01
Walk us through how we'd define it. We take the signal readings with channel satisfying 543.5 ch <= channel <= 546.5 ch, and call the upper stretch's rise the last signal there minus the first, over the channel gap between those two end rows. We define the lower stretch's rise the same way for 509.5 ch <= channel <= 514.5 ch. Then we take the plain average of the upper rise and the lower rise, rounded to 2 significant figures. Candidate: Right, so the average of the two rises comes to 1.1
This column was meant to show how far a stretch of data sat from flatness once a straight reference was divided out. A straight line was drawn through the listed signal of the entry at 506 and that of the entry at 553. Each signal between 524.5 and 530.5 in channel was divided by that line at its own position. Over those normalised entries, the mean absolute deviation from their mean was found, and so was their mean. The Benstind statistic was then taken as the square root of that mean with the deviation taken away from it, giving 0.957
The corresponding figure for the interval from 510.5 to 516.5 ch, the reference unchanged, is 1.001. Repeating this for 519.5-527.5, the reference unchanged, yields 0.971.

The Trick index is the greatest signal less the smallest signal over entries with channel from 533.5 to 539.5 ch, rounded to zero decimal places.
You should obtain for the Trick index 27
